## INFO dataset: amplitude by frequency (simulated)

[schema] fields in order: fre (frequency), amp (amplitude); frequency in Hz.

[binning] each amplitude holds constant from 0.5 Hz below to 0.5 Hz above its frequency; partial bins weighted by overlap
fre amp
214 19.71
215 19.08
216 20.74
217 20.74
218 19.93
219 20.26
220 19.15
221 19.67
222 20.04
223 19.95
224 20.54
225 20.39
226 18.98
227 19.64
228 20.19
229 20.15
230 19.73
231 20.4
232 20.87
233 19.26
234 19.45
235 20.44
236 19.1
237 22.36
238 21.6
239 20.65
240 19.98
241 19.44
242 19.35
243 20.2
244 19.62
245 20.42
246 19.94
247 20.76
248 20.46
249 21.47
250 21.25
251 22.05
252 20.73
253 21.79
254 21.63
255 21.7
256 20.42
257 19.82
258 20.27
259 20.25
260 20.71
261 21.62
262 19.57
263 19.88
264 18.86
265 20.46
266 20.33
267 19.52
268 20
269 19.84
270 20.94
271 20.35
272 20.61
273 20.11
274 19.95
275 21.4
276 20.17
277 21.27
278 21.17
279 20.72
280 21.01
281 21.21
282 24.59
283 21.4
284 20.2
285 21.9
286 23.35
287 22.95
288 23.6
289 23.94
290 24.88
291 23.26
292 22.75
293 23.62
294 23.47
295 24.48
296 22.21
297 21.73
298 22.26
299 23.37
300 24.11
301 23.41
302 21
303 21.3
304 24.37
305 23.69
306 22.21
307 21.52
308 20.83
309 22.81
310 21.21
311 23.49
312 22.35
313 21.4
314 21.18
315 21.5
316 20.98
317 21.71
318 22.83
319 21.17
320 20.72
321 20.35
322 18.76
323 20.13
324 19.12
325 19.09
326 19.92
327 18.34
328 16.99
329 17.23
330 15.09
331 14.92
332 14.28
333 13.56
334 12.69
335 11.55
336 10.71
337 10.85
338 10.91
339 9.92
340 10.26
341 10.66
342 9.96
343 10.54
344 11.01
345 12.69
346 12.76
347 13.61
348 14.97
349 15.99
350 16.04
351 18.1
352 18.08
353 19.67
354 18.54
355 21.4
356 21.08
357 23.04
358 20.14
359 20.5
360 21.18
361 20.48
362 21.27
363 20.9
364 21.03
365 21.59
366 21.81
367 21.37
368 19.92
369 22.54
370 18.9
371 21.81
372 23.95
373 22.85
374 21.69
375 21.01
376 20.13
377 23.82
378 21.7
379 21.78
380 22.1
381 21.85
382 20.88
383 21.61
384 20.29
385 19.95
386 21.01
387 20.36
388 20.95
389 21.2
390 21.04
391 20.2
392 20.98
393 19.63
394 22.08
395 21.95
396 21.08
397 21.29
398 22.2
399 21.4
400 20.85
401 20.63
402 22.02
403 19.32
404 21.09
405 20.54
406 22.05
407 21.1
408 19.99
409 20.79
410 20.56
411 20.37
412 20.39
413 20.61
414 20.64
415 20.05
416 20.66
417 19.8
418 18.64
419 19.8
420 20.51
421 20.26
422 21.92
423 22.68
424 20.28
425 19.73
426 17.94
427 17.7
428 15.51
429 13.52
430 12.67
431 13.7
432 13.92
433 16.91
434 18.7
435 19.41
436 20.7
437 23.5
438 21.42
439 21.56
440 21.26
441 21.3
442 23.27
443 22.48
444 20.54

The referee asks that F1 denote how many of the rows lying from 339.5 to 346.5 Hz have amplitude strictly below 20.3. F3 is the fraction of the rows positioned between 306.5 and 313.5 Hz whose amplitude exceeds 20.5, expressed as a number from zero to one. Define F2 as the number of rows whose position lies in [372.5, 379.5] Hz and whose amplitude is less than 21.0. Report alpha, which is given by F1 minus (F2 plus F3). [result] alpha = 5.0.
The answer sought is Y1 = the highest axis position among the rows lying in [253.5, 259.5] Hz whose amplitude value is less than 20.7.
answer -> 259 Hz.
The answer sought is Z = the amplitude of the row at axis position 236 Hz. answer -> 19.1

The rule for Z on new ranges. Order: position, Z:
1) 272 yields 20.61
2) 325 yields 19.09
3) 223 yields 19.95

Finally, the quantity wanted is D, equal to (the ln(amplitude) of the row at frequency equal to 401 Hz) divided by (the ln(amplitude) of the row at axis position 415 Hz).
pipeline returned 1.01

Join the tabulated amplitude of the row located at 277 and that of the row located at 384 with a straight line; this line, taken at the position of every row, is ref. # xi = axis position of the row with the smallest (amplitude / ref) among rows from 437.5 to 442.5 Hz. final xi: 440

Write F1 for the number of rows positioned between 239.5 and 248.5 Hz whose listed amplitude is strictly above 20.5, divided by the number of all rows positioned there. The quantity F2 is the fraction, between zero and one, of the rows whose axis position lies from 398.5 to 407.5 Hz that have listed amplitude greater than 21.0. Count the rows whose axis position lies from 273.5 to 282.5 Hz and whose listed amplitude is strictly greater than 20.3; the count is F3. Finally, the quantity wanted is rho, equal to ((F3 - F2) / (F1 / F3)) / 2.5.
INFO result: 162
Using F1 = 0.1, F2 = 0.6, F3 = 7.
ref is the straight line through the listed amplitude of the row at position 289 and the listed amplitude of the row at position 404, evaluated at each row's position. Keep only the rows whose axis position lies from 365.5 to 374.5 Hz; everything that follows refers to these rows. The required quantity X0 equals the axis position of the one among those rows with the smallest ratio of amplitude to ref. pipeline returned 370 Hz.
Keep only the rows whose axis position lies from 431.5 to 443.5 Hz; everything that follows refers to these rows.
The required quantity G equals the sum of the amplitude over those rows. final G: 244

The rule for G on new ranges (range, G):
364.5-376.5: 258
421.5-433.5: 206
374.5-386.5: 256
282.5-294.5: 275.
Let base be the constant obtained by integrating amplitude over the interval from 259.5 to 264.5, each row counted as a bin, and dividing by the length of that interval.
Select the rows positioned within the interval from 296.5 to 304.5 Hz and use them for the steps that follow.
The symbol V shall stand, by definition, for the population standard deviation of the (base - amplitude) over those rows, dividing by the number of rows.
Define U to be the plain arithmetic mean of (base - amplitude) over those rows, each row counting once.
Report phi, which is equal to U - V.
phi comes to -3.8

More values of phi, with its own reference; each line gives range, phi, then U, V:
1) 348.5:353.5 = 1.2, 2.6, 1.4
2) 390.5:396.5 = -1.7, -0.9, 0.9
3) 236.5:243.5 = -1.4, -0.4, 1.0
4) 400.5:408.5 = -1.6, -0.7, 0.9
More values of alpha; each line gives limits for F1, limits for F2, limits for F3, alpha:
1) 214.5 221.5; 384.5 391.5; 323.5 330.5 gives 1.0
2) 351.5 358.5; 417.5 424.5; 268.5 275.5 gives -1.4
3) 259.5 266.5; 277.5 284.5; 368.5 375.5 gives 0.1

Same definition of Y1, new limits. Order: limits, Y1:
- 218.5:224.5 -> 224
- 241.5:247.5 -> 246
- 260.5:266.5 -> 266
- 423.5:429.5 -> 429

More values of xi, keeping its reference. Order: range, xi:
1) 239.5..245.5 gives 242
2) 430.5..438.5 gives 431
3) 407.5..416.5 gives 408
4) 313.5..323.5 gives 322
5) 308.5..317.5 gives 316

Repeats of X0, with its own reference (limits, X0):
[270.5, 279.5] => 274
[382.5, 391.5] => 385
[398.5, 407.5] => 403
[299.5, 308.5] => 308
